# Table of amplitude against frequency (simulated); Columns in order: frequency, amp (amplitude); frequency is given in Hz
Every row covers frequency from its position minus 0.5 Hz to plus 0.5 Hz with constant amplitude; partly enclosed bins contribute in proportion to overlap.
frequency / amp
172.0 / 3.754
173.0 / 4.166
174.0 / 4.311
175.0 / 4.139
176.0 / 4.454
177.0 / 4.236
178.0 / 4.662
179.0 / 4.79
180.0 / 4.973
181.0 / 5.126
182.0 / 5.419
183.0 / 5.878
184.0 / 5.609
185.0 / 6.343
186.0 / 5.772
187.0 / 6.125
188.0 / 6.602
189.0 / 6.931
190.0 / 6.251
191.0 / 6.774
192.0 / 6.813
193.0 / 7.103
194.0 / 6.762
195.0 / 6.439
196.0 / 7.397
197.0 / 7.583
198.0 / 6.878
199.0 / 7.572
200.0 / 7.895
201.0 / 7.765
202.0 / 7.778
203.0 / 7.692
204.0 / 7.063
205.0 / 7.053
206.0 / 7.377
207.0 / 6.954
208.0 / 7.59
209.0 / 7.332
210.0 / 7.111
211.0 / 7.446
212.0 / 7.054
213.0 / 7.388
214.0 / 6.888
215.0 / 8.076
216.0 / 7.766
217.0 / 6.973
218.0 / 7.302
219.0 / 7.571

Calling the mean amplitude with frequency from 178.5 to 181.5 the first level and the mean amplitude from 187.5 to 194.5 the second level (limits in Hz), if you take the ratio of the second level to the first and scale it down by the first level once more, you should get 0.27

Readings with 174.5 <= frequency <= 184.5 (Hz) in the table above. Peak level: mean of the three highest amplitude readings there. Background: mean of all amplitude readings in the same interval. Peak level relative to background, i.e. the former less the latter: 0.71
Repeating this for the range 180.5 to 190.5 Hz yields 0.62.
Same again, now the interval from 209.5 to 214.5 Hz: 0.14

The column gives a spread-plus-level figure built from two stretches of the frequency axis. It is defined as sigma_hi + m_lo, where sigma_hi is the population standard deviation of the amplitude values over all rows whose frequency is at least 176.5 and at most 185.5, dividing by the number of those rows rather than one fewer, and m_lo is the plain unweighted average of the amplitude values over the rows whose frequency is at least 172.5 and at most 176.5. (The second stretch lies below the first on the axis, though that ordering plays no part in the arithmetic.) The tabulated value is 4.9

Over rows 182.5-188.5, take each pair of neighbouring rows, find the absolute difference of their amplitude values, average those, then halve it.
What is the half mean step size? 0.24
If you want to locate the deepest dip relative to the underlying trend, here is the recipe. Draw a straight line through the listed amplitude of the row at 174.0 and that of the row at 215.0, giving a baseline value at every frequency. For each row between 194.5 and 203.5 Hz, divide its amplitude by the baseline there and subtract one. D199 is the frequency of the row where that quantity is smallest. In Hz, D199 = 195.0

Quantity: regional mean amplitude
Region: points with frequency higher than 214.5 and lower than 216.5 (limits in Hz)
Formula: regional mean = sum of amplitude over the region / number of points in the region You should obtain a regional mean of 7.9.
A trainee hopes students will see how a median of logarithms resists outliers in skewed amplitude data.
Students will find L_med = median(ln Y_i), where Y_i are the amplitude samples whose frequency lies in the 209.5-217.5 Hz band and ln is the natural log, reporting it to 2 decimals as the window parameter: 1.98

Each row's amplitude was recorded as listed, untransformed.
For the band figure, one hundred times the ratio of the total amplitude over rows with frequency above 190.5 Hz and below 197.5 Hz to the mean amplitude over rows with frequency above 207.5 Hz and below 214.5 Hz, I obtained 673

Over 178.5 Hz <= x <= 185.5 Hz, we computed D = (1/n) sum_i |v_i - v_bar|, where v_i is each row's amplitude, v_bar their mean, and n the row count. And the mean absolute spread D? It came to 0.42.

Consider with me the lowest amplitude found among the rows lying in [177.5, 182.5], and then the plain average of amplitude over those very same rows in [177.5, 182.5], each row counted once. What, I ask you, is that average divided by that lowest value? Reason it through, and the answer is 1.07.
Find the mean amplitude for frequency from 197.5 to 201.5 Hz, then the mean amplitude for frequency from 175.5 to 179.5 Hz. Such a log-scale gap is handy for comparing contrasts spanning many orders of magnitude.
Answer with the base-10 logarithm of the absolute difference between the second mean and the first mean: 0.5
